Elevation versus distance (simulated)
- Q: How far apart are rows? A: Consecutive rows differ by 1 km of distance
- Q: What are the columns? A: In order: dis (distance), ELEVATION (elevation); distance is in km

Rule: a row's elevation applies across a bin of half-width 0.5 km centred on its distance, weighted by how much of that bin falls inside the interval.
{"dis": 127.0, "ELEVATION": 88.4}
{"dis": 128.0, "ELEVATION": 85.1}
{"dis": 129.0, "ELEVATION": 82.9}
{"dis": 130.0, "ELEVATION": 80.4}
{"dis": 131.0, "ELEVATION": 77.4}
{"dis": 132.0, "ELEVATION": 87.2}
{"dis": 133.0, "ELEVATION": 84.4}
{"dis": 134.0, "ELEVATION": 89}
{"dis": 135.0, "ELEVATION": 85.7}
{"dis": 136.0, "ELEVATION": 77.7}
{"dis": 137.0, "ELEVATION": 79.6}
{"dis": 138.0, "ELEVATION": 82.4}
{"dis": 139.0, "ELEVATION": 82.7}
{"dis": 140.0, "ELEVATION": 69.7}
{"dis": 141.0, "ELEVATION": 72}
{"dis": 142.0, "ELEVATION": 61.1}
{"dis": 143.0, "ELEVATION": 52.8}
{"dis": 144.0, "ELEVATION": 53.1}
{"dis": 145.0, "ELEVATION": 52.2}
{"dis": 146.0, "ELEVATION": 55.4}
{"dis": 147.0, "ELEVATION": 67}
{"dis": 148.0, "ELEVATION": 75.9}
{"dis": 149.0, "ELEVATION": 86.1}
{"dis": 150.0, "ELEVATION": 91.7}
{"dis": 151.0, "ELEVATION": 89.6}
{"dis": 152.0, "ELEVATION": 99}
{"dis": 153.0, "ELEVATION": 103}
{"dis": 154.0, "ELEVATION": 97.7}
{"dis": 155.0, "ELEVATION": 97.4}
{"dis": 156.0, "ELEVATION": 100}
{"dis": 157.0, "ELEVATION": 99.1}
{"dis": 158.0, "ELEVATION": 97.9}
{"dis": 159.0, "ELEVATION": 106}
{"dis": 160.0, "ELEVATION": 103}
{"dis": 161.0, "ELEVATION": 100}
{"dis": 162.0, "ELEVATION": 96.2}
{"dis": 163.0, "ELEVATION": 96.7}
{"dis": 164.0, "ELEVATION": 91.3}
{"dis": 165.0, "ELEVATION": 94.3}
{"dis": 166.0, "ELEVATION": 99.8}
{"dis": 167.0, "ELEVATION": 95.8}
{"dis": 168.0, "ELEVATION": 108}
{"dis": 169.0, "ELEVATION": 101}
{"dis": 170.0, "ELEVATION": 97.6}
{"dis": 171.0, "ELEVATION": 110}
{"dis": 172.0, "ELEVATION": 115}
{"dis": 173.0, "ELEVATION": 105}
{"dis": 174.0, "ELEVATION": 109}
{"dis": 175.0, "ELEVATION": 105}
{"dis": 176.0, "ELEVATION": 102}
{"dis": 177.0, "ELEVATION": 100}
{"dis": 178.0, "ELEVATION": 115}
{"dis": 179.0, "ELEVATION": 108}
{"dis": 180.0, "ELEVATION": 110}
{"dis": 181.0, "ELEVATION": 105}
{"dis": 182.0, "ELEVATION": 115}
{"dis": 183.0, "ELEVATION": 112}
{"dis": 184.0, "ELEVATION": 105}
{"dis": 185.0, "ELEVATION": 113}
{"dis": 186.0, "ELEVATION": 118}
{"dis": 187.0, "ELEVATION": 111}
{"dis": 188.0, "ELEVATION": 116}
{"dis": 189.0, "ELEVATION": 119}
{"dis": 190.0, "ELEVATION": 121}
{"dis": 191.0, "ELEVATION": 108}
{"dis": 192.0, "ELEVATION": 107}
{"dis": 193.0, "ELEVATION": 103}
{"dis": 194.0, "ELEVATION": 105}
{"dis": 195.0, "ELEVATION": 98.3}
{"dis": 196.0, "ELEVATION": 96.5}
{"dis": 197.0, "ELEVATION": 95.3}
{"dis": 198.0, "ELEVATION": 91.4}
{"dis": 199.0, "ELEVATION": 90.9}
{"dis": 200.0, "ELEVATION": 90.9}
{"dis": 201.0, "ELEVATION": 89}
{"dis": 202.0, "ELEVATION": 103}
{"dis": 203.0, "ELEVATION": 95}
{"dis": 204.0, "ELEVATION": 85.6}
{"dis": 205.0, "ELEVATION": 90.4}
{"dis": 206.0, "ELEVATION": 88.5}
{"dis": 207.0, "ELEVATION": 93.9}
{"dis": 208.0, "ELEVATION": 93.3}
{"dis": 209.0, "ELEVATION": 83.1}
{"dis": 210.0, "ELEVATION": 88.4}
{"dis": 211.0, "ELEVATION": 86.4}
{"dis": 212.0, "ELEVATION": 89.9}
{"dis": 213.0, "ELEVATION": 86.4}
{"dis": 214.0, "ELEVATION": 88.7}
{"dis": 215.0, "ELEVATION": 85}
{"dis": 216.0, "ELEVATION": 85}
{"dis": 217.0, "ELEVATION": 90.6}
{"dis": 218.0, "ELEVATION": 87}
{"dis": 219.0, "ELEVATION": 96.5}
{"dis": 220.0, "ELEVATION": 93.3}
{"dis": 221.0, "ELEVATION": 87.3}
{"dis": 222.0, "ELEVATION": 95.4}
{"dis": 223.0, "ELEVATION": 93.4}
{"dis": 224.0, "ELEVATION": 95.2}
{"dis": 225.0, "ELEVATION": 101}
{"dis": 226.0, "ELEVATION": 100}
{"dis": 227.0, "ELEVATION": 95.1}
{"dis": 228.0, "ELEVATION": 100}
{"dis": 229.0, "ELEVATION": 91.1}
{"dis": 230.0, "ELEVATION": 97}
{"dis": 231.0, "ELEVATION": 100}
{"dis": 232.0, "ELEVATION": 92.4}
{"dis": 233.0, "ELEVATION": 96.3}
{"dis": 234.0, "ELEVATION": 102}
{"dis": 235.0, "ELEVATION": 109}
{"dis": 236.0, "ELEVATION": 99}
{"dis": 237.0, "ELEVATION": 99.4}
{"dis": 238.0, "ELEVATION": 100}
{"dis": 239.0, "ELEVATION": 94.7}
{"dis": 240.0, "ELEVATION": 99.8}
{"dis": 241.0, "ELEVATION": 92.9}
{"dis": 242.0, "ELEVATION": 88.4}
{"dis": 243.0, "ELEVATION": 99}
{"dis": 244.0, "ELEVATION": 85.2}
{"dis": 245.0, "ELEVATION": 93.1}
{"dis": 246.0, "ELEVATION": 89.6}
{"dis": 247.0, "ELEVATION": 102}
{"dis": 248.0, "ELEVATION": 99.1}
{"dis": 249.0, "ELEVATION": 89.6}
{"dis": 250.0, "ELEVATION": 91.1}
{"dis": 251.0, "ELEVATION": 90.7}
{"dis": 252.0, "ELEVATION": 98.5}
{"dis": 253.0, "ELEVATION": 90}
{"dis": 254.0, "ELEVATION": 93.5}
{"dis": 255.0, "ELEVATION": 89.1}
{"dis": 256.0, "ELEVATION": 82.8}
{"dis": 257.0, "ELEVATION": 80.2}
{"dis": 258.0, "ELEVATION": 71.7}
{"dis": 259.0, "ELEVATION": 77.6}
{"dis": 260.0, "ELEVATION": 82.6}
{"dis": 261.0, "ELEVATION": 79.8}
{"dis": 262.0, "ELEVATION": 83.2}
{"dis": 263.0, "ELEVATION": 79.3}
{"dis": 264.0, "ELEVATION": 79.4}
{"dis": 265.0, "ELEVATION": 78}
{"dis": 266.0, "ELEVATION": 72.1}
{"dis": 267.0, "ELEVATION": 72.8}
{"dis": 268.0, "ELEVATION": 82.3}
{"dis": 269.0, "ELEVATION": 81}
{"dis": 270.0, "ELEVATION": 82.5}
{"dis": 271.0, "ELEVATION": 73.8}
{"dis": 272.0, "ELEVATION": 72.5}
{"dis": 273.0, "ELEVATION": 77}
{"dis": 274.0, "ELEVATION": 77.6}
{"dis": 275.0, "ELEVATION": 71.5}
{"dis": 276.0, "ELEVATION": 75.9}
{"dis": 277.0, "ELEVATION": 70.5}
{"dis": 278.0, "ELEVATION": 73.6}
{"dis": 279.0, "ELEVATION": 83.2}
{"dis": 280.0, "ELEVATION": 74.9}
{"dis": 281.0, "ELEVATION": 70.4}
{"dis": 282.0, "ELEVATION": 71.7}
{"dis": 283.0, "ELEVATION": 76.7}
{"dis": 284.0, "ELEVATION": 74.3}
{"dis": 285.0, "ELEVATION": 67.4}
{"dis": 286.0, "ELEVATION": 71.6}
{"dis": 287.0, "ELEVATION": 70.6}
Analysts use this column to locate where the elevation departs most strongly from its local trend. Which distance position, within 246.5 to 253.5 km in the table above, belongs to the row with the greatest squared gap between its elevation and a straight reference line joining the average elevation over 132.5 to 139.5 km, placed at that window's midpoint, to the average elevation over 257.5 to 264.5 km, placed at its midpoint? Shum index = 247.0 km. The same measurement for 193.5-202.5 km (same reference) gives 194.0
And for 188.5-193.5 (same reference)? 190.0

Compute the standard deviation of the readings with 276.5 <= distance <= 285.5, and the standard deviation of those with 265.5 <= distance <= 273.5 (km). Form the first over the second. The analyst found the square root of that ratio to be 1.00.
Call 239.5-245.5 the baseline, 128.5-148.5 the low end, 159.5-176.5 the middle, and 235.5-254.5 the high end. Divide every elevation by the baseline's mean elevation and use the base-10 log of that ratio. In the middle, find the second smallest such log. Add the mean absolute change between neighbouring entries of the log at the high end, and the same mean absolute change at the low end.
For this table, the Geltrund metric 0.064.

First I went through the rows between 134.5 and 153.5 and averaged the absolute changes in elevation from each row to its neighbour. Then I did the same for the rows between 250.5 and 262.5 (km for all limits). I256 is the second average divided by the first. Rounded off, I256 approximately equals 0.93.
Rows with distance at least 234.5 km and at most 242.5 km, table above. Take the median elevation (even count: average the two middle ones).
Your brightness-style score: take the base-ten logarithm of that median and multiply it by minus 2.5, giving -4.99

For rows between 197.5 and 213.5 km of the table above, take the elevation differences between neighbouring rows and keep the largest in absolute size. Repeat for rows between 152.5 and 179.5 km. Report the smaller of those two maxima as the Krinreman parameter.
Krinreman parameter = 14.0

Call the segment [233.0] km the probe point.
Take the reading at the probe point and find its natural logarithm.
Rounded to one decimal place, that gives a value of 4.6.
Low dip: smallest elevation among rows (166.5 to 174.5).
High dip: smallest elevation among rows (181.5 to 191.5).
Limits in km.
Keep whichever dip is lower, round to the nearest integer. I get 96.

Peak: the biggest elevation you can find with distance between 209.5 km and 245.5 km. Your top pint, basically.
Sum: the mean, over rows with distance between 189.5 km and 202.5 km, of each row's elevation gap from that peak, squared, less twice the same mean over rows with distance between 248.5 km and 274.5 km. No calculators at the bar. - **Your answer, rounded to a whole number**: -1412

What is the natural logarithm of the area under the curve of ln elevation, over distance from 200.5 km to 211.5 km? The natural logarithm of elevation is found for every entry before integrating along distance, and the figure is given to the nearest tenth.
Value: 3.9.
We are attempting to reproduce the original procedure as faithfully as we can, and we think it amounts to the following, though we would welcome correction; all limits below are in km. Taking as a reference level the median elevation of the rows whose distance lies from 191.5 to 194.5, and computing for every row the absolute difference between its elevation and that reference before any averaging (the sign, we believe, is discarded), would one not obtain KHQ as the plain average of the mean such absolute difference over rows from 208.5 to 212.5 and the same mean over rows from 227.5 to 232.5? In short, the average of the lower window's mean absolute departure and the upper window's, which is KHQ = 13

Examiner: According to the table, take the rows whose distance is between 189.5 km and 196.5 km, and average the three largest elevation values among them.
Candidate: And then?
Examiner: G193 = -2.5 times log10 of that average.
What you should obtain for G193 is -5.12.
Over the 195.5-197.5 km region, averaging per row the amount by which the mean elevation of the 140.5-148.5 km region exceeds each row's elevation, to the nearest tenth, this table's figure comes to -34.7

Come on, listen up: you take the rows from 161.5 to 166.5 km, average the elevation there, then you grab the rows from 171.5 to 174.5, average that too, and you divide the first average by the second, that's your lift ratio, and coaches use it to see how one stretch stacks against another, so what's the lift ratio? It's 0.87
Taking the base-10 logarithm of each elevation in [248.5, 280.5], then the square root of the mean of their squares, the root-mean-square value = 1.90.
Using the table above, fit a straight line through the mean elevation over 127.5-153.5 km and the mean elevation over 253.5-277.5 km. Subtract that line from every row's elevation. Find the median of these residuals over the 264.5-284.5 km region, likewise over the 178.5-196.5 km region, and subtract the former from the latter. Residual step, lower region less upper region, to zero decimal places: 35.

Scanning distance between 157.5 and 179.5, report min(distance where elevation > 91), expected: 158.0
